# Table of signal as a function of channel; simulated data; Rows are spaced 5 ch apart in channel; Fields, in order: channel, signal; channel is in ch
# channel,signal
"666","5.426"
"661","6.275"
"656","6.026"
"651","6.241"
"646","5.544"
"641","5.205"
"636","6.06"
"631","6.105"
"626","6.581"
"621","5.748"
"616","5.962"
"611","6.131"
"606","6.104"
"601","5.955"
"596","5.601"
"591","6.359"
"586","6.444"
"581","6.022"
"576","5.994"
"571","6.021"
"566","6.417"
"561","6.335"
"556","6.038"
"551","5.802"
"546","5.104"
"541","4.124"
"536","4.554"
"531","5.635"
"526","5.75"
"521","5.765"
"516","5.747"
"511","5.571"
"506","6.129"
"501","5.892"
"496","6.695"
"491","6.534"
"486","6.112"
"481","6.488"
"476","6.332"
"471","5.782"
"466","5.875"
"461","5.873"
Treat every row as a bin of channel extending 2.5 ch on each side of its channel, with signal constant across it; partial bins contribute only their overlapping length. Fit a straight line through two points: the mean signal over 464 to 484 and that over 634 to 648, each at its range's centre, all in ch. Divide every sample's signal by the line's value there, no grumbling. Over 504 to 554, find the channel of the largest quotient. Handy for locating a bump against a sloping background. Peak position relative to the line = 506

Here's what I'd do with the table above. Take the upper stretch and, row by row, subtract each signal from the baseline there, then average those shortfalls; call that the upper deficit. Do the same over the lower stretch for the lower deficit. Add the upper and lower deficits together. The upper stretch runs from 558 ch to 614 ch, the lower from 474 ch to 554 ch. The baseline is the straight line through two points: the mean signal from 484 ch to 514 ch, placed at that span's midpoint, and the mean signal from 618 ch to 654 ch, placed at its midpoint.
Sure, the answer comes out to 0.2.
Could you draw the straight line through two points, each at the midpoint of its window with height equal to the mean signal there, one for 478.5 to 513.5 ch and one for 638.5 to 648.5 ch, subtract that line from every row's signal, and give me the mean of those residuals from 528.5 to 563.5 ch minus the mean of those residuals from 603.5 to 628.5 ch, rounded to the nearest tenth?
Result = -1.1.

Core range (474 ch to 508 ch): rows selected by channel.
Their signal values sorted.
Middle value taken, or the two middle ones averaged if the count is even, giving 6.33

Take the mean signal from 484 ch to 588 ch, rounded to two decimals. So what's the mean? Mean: 5.84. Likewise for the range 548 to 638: 6.09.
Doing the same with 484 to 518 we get 6.10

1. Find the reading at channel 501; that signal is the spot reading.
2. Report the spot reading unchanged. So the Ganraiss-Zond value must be 5.892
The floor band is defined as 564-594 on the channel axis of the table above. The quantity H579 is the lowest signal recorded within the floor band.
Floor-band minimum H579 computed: 5.994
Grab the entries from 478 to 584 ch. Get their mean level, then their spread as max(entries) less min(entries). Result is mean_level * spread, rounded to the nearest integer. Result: 15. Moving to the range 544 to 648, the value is 9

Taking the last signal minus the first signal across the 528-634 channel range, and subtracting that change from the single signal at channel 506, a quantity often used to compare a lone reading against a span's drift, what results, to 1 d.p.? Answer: 5.7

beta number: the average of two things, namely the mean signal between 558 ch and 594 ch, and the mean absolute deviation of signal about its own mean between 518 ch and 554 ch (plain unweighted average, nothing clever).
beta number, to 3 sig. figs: 3.39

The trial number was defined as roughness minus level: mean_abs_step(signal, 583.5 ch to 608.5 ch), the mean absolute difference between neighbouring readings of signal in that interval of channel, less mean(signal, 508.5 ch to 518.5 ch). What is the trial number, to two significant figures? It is -5.3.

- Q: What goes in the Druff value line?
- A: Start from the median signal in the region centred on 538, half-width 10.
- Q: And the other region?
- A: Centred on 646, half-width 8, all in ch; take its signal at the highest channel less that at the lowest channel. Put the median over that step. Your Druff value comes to 5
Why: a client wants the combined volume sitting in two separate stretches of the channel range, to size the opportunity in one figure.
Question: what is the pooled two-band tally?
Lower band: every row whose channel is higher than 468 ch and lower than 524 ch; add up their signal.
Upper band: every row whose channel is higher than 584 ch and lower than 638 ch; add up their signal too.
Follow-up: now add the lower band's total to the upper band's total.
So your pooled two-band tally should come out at 134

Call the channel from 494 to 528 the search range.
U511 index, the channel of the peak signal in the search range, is 496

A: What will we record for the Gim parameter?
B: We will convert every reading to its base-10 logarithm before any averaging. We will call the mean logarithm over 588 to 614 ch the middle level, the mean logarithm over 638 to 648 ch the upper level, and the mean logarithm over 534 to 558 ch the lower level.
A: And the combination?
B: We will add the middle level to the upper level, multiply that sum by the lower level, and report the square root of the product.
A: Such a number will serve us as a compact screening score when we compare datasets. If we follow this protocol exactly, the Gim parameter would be 1.03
